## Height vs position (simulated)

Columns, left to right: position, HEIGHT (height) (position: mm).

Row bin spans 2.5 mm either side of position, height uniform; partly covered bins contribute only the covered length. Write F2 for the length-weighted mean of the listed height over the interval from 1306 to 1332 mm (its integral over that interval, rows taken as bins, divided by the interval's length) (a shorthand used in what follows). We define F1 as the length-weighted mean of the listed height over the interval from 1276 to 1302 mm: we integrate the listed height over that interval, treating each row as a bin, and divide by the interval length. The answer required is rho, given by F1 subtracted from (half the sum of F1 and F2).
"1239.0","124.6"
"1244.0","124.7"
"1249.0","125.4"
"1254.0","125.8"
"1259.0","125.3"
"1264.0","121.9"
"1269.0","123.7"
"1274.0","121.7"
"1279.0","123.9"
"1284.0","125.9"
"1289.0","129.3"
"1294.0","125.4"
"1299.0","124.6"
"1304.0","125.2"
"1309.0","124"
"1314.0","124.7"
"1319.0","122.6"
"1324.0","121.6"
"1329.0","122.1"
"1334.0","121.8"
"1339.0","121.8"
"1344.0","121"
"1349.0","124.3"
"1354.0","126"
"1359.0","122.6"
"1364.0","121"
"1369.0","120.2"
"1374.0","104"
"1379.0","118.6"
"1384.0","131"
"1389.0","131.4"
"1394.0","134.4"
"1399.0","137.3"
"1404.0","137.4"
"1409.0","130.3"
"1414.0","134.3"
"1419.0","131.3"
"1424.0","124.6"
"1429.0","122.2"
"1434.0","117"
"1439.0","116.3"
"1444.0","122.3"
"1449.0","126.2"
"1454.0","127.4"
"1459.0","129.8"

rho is -1.4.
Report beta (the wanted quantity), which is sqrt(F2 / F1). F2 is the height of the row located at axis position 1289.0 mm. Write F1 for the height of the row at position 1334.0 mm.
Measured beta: 1.03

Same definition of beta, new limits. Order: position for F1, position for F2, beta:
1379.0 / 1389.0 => 1.05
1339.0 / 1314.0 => 1.01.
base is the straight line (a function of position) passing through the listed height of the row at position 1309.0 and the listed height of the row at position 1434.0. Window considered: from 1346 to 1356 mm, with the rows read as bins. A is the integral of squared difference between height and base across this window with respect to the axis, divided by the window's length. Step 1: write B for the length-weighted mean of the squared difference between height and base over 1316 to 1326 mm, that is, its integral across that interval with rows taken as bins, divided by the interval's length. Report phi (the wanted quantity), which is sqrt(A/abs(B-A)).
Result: 1.07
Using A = 12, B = 1.5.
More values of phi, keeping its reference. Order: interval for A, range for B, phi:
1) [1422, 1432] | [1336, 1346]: 1.01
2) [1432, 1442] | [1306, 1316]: 1.16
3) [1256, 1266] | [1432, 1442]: 1.10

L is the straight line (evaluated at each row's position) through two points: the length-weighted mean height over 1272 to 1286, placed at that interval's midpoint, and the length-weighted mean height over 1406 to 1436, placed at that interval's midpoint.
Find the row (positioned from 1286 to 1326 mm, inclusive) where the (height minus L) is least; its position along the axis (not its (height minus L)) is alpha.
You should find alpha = 1324.0 mm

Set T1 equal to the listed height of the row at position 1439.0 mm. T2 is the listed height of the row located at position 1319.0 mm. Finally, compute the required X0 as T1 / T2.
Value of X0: 0.95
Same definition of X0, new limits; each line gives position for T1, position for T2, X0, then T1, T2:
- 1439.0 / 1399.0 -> 0.85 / 116.3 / 137.3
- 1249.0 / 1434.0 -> 1.07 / 125.4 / 117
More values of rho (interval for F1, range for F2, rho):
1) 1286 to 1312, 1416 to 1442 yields -1.6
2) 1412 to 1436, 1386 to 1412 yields 4.1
